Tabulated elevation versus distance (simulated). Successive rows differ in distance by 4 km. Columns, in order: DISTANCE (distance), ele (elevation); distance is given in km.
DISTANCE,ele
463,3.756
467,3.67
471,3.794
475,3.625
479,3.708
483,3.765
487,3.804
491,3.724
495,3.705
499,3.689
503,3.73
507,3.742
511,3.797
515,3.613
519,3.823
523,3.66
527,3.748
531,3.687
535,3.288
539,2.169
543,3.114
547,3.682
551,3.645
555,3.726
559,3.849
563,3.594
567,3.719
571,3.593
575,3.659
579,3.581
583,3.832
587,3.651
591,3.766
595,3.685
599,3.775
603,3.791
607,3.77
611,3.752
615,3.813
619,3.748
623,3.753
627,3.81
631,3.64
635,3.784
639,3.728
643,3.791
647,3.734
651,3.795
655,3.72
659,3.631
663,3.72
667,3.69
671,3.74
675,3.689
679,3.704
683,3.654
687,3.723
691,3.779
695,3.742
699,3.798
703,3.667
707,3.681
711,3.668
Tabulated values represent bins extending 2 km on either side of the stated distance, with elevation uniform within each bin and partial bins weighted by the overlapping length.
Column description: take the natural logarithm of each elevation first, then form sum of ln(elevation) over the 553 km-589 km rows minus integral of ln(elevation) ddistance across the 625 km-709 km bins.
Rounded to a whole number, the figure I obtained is -99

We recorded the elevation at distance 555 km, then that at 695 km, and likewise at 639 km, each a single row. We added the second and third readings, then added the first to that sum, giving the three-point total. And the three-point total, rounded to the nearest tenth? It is 11.2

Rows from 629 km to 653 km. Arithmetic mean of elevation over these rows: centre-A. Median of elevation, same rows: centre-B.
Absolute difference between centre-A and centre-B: 0.014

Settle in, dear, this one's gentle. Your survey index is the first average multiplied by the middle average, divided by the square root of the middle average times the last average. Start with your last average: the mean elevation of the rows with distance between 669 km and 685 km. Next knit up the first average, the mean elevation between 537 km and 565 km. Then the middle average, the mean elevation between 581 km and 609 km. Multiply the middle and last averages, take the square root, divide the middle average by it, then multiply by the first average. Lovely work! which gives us 3.4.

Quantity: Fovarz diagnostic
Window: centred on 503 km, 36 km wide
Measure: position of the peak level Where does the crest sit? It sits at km 519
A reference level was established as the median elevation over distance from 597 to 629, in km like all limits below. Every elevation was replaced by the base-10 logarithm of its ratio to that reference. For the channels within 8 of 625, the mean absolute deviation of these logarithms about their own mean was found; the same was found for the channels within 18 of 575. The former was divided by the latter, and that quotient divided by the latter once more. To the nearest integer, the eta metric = 55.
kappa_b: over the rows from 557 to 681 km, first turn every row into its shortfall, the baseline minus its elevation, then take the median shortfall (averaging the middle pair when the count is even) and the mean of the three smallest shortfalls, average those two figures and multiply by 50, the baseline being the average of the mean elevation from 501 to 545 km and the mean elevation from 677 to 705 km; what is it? -8.8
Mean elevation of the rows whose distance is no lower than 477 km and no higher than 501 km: 3.73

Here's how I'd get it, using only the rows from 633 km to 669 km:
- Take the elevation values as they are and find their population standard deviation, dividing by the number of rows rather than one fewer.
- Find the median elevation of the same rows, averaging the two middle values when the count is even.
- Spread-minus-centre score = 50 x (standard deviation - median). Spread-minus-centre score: -184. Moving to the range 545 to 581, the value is -179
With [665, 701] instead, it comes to -184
